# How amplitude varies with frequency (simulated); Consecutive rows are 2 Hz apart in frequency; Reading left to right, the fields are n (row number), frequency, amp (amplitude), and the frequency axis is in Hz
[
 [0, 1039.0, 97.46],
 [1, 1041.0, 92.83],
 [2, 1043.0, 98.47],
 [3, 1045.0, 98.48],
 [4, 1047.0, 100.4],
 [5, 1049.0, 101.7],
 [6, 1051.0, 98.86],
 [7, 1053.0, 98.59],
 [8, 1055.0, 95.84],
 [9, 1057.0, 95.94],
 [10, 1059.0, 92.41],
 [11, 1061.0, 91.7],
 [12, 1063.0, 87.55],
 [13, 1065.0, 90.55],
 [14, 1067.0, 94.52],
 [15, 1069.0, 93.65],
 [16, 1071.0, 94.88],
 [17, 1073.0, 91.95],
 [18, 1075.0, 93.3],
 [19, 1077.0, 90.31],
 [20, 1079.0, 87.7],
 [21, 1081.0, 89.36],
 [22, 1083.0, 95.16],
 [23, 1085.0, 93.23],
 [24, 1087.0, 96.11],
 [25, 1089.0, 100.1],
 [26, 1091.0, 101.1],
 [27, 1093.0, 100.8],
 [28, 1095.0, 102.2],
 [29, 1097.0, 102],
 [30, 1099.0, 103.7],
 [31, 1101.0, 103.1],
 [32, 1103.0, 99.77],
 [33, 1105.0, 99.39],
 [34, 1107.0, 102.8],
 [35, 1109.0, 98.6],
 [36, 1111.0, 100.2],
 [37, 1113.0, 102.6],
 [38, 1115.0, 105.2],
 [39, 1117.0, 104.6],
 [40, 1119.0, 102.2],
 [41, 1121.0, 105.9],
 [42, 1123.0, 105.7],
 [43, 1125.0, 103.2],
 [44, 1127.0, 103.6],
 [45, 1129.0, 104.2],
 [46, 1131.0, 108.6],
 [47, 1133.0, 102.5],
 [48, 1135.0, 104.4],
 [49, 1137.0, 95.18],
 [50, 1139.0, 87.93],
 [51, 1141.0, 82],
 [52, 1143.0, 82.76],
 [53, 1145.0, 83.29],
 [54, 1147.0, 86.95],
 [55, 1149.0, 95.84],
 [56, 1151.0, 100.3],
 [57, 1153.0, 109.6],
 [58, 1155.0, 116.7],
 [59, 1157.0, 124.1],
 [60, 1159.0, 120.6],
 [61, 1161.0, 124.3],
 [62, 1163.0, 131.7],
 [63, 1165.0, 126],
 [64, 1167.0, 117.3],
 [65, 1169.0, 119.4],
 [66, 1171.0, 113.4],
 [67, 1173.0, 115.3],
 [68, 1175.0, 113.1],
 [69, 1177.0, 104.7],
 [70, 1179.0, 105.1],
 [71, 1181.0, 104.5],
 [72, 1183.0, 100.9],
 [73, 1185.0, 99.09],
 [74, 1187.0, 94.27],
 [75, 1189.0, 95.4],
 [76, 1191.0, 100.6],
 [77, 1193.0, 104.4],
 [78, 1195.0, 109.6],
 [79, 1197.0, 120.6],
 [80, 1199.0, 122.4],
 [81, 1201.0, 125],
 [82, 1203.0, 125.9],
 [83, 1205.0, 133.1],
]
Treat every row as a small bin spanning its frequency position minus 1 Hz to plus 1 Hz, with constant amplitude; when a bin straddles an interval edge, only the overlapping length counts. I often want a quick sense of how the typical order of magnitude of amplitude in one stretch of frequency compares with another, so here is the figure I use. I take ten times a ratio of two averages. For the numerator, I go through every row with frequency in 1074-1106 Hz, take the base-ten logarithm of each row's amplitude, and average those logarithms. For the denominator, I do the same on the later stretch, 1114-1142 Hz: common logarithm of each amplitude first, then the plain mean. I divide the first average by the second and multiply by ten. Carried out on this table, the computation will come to 9.92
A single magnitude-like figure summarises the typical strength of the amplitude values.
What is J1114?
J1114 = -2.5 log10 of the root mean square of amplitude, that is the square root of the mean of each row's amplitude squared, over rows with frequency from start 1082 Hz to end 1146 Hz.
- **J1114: -5.00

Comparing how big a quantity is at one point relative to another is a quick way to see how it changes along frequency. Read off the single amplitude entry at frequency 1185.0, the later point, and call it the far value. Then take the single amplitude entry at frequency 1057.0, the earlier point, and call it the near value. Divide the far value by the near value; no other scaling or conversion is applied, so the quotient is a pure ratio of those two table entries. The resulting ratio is 1.03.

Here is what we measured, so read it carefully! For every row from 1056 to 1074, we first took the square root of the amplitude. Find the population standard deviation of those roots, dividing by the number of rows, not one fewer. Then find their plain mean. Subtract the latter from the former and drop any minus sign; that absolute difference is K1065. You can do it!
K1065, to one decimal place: 9.5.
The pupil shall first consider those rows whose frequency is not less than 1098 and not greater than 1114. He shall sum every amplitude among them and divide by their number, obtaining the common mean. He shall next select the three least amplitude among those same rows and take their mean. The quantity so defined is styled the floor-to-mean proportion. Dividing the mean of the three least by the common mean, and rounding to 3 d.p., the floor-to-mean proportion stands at 0.980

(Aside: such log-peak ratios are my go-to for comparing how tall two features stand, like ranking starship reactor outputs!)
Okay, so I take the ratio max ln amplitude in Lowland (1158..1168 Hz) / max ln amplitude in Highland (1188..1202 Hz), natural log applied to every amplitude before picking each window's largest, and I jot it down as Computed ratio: 1.01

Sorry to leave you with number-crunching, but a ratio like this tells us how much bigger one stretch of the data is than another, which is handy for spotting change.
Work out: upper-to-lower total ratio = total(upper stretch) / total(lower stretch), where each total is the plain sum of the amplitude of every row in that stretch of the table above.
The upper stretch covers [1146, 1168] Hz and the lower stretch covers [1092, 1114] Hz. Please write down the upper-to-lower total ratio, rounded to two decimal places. 1.12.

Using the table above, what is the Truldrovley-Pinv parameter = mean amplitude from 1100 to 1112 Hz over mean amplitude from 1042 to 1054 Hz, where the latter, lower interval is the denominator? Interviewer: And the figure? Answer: 1.01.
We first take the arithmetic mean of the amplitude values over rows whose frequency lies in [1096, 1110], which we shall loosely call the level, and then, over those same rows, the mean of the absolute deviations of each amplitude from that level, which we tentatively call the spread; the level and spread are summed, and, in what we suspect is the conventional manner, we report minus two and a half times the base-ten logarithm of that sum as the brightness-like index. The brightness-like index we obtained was -5.03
